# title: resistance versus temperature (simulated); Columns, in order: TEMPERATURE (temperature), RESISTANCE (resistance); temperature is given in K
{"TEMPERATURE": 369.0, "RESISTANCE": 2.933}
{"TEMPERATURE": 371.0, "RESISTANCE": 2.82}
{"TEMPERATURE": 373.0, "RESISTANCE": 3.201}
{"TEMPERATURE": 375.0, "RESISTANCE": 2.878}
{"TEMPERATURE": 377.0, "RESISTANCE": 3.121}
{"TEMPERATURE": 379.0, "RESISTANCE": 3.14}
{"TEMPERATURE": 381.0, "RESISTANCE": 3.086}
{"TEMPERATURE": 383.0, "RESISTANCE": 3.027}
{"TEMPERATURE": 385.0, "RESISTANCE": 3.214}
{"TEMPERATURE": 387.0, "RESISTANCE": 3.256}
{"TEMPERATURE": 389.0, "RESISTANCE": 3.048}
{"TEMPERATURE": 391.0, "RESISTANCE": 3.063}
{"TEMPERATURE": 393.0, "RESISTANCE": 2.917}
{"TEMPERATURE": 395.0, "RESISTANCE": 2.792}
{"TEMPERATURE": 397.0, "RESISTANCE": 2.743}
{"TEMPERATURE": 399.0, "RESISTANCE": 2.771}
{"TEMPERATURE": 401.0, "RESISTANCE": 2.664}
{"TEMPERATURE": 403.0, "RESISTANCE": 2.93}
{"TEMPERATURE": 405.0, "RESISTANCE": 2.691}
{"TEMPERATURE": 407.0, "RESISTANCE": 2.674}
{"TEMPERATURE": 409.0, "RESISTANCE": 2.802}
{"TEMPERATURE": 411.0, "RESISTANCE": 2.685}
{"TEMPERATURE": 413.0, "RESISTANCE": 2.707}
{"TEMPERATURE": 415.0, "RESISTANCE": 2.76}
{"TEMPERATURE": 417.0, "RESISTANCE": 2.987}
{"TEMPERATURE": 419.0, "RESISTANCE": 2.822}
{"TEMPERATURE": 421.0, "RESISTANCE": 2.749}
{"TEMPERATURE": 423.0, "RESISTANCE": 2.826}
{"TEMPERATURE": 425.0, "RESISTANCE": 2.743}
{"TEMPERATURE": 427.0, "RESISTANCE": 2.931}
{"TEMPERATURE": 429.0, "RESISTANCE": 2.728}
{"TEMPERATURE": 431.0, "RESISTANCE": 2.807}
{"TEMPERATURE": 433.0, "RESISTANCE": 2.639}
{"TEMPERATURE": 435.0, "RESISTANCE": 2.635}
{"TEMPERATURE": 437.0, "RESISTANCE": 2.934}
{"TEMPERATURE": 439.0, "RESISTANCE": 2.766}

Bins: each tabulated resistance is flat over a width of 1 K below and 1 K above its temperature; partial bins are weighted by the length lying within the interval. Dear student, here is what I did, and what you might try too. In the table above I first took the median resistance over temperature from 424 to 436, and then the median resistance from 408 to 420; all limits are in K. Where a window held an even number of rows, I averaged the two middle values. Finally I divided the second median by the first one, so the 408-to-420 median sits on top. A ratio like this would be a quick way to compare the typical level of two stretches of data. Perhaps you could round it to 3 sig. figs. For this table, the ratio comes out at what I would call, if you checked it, 1.02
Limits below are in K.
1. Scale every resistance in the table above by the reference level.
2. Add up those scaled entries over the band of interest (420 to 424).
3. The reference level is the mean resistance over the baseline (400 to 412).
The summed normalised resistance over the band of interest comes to 2.03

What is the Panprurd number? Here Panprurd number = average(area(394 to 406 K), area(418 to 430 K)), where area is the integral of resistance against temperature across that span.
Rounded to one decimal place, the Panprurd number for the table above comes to 33.4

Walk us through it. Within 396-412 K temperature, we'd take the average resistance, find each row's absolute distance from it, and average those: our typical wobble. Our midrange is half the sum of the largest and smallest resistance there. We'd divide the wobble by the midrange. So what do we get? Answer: 0.0240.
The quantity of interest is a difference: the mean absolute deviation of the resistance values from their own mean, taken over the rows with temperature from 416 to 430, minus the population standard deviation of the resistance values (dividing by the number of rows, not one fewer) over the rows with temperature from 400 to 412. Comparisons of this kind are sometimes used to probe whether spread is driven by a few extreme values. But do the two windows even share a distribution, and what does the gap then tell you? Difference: -0.02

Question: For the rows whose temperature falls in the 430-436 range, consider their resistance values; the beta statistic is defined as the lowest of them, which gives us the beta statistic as 2.635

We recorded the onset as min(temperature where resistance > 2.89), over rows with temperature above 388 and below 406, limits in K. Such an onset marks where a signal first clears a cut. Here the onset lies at 389.0 K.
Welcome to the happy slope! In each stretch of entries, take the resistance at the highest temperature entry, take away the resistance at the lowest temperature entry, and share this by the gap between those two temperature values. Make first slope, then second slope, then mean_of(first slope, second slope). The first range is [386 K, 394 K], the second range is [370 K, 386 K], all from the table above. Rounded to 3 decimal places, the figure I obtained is -0.014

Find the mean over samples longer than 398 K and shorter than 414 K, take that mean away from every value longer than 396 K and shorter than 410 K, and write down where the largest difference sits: 403.0 K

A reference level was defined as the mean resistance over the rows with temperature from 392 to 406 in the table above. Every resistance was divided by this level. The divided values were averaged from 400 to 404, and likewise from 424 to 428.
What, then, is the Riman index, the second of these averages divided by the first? 1.014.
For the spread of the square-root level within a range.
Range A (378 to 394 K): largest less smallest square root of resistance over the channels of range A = 0.097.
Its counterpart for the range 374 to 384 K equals 0.076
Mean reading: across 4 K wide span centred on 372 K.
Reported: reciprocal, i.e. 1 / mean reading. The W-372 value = 0.332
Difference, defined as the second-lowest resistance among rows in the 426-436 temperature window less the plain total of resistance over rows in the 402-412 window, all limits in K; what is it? -11.1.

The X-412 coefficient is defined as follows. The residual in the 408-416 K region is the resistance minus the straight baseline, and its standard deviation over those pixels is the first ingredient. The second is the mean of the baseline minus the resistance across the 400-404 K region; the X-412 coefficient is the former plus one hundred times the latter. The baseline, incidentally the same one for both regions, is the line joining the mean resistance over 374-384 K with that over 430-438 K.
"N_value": 13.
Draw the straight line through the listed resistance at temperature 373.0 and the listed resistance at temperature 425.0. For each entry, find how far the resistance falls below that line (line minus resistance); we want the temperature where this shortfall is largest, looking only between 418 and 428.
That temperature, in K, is 421.0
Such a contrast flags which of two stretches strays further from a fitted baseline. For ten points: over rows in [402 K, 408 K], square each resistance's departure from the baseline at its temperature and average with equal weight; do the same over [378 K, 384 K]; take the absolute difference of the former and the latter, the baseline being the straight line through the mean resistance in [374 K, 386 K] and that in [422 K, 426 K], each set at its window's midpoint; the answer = 0.031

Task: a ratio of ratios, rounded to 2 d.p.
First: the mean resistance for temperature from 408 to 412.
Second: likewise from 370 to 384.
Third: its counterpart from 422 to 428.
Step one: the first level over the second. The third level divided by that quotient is 3.14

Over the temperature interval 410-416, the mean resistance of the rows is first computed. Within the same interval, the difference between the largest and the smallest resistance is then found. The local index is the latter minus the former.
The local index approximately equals -2.64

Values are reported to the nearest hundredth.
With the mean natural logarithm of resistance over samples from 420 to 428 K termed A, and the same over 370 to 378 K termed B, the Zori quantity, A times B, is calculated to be 1.14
